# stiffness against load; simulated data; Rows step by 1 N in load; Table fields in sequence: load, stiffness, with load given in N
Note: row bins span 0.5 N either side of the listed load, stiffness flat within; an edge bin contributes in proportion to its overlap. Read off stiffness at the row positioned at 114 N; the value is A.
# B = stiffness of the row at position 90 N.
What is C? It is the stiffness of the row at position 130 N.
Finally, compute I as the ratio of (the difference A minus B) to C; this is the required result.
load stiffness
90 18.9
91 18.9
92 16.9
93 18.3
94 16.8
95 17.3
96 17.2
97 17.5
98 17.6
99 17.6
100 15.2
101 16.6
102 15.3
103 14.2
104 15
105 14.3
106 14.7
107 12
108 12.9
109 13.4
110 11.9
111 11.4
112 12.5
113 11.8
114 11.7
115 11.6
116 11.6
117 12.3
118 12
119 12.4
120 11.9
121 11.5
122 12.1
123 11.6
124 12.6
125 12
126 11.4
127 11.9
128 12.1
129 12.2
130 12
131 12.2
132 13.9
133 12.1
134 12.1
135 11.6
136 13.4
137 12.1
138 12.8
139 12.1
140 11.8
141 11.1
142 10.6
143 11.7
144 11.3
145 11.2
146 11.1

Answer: -0.6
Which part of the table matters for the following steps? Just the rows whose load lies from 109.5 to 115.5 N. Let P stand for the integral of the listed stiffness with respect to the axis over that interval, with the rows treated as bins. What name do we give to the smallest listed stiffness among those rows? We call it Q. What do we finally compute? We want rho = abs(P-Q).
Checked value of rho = 59.5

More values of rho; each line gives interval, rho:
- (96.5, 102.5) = 84.6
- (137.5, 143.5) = 59.5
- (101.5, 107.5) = 73.5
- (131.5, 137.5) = 63.6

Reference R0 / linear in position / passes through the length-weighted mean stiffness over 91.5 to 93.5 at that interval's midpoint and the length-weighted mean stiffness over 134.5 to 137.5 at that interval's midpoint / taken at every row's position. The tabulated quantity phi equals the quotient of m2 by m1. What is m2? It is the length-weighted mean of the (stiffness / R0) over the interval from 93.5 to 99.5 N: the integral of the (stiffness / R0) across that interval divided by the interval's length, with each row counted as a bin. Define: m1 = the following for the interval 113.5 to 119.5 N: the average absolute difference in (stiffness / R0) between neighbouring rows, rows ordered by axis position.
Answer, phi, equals 46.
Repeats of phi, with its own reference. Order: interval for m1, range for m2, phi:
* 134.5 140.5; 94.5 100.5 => 13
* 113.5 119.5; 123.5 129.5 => 41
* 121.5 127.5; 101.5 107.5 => 20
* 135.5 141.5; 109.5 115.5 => 14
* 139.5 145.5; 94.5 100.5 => 24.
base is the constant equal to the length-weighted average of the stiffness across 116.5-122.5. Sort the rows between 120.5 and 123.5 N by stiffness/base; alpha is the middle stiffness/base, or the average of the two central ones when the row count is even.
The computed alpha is 0.96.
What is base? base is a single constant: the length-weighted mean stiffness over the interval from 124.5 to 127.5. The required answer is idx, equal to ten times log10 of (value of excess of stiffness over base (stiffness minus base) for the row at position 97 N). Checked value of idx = 7.6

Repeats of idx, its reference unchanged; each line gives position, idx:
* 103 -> 3.9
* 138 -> 0.1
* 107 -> -6.3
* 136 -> 2.1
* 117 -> -2.7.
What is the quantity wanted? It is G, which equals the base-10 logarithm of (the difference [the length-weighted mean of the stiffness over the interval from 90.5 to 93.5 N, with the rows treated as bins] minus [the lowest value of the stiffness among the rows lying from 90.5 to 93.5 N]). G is 0.1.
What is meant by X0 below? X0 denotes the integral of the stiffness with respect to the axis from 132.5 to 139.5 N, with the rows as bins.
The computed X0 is 86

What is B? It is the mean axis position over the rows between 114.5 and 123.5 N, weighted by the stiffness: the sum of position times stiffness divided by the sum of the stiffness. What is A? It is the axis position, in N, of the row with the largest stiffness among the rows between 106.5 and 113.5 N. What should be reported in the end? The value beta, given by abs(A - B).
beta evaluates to 10.0 N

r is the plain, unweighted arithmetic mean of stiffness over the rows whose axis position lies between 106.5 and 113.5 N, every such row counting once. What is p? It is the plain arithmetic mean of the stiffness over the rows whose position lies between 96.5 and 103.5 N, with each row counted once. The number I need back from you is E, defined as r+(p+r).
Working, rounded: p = 16.3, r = 12.3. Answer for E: 41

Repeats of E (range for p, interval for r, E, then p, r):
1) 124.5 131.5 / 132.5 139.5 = 37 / 12.0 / 12.3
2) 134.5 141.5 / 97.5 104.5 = 44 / 12.1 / 15.9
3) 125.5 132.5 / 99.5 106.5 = 42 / 12.2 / 15.0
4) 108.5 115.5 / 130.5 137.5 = 37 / 12.0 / 12.5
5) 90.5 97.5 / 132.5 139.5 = 42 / 17.6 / 12.3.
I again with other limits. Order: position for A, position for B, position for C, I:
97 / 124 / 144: 0.4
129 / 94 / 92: -0.3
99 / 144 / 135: 0.5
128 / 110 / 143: 0.0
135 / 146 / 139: 0.0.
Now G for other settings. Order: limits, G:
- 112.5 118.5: -0.6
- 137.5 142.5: 0.0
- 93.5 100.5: 0.3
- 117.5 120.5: -0.7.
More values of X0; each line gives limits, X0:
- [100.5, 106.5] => 90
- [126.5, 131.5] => 60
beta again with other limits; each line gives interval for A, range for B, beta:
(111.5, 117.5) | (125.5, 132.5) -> 17.1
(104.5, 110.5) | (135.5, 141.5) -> 32.4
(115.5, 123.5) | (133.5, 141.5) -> 18.5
